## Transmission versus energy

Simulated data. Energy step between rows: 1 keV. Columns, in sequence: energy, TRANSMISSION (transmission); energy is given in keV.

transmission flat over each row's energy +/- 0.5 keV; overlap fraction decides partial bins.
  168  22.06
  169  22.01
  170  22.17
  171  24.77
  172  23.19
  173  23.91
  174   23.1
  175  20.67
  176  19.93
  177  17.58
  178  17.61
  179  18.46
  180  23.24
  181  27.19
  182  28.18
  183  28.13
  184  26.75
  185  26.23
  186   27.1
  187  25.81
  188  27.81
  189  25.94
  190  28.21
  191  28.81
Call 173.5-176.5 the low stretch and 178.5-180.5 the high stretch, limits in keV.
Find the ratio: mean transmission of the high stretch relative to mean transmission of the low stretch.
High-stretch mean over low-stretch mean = 0.98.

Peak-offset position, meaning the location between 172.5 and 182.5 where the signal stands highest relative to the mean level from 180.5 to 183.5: 182 keV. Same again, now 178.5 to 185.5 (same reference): 182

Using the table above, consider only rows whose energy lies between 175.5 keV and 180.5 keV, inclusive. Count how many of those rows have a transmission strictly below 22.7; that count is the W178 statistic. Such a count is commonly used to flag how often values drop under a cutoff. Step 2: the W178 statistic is 4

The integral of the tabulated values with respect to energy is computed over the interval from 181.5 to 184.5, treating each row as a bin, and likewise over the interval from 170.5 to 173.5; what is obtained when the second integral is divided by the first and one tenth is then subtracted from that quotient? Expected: 0.765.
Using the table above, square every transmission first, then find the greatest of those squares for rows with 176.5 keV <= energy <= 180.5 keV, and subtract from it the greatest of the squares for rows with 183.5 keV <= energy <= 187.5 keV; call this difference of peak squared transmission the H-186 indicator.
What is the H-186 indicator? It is -194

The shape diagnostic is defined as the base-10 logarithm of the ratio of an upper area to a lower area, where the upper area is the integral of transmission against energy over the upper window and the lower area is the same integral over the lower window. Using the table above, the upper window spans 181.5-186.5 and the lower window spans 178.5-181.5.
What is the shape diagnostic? 0.30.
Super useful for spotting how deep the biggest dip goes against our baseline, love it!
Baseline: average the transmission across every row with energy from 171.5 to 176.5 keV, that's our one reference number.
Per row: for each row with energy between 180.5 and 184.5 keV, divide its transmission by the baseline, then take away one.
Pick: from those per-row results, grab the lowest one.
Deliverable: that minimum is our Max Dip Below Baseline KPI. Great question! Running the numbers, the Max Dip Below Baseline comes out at 0.21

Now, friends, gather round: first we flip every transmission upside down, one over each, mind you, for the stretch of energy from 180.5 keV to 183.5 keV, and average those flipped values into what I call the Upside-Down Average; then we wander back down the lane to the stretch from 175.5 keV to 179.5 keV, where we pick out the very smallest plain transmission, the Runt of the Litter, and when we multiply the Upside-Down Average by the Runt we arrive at 0.632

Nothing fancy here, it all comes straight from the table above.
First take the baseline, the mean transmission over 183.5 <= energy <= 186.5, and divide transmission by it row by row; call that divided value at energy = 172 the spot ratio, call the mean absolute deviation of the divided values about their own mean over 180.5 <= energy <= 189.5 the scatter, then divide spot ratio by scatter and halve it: 16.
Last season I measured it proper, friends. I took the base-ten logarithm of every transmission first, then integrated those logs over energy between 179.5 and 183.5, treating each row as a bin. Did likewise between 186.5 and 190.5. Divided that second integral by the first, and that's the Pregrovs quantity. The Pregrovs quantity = 1.00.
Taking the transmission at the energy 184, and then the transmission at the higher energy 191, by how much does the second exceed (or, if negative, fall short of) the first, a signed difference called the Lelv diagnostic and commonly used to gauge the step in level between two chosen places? 2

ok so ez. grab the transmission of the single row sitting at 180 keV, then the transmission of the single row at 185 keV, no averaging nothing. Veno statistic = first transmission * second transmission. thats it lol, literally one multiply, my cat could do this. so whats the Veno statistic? 610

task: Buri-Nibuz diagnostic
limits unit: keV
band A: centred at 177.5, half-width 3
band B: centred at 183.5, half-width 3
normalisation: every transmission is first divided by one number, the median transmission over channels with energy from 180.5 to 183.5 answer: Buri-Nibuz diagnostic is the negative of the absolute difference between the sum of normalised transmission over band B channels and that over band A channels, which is -1.64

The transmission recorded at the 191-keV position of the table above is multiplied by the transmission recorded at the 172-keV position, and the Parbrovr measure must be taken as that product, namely 668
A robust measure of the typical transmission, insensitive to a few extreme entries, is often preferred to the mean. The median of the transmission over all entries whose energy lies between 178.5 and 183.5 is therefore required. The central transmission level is 27.2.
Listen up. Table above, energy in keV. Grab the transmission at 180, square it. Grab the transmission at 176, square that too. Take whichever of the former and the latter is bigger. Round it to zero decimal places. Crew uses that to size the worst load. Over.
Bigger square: 540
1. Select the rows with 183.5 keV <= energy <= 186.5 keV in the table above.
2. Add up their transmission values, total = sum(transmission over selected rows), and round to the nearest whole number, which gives 80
